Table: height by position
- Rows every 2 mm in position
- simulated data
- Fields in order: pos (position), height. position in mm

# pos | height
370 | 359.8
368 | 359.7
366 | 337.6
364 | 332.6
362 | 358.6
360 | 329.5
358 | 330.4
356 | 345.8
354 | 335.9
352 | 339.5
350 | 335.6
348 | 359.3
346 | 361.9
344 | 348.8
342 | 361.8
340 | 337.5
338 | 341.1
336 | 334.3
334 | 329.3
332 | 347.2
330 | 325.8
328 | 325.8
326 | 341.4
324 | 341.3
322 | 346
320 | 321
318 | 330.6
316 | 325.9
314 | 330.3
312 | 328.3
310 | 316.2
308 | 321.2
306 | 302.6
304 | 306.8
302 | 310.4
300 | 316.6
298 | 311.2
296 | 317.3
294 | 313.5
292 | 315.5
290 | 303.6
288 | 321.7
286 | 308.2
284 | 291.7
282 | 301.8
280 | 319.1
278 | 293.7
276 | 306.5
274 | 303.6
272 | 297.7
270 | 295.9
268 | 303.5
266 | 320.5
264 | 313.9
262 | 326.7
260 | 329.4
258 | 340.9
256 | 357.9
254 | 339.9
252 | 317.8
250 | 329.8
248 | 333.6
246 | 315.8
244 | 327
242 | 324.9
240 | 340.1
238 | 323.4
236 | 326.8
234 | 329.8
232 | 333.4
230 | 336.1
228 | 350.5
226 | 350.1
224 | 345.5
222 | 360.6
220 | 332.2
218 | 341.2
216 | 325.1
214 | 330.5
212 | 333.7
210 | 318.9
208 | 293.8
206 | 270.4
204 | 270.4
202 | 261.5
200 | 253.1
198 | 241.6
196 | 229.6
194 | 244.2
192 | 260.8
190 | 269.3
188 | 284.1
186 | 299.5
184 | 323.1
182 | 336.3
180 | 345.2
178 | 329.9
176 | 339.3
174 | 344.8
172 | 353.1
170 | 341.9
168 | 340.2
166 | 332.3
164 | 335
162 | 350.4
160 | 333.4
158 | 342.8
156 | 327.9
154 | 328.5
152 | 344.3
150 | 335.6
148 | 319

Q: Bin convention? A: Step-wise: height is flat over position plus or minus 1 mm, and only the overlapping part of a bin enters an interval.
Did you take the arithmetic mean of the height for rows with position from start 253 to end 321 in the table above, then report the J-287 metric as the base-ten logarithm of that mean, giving 2.50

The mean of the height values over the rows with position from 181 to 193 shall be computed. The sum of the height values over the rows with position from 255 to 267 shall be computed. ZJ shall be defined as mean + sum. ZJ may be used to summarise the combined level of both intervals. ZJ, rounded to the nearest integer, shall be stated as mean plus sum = 2285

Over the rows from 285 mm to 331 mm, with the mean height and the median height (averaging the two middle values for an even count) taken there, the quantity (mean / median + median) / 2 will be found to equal 161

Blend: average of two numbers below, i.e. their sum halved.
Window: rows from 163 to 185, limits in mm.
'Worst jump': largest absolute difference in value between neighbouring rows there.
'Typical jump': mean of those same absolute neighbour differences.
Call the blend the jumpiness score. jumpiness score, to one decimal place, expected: 11.9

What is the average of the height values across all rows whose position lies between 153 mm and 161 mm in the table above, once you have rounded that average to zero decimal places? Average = 333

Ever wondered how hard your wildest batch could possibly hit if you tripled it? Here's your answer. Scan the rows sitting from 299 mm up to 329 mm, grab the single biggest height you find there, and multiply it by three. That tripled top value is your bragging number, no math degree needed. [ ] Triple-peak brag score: 1038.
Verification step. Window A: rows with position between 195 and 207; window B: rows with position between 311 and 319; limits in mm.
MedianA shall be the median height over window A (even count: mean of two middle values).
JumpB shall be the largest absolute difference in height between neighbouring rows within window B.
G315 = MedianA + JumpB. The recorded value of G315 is 262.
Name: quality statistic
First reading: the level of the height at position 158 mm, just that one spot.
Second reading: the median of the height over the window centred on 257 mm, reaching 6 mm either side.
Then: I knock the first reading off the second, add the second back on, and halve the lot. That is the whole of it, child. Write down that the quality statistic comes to 163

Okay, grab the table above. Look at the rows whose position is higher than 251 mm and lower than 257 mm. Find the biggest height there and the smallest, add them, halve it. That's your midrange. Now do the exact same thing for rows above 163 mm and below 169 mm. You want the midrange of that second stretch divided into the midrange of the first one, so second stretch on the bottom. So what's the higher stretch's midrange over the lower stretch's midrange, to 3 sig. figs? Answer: 1.00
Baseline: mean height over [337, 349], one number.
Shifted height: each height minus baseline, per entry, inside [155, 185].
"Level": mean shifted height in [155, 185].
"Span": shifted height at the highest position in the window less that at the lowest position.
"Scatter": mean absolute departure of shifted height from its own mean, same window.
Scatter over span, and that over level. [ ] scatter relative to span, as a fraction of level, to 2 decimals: 0.11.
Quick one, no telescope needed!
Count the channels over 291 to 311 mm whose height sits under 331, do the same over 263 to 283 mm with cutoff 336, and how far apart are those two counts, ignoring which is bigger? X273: 0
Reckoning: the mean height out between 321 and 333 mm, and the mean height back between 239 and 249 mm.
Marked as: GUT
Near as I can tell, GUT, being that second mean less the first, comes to -10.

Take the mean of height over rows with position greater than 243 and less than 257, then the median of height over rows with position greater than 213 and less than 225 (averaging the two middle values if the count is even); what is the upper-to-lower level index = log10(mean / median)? -0.01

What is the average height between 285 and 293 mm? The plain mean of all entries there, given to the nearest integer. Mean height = 312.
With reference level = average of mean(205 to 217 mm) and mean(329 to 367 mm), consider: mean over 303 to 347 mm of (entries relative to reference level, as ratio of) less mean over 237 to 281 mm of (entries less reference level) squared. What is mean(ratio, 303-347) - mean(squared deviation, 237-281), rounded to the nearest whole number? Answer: -293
